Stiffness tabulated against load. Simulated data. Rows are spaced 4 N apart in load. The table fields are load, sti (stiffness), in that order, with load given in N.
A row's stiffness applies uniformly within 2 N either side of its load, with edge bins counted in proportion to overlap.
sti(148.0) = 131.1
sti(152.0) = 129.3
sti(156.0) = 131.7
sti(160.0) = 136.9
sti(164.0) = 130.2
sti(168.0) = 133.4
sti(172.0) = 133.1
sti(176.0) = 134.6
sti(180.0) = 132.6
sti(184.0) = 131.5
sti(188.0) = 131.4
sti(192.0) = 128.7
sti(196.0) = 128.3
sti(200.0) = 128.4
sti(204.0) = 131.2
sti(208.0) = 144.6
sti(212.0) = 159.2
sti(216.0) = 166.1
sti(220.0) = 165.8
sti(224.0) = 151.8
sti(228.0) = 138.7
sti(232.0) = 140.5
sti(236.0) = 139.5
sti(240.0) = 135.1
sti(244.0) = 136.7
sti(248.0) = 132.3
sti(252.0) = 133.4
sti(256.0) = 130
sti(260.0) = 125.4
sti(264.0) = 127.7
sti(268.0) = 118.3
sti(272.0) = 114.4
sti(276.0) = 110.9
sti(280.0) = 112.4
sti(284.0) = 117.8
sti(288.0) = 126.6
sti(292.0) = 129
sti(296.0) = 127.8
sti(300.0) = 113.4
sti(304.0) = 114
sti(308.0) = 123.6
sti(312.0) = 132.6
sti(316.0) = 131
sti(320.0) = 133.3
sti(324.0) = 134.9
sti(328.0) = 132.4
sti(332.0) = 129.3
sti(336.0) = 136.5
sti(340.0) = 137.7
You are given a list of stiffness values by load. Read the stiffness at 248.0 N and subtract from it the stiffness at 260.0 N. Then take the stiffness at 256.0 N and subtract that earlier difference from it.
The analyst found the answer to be 123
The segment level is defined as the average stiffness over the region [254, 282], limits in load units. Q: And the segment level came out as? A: 119.9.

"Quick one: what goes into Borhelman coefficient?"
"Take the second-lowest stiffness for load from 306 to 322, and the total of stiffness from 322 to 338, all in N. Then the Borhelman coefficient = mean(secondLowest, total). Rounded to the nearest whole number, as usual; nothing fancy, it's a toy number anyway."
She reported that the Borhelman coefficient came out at 332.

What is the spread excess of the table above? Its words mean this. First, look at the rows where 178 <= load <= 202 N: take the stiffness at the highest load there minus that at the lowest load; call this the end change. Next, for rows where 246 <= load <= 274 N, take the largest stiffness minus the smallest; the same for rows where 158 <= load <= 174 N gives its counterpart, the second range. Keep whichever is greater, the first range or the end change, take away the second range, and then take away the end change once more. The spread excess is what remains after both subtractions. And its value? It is 16.5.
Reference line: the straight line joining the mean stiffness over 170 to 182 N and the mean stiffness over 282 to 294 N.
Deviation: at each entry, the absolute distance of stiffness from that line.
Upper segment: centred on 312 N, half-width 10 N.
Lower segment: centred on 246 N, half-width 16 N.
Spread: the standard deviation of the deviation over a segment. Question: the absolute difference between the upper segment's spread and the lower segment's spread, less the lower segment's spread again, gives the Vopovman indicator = -3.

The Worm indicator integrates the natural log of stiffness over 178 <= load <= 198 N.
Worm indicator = 97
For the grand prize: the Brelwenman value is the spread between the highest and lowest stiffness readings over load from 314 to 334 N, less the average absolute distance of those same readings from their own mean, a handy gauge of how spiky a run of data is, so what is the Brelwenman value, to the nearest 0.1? 4.0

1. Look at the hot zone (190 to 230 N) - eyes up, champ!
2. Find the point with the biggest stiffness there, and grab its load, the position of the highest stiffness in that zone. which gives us 216.0 N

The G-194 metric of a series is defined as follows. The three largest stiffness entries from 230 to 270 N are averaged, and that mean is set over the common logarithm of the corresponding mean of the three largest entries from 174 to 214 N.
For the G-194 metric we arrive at 64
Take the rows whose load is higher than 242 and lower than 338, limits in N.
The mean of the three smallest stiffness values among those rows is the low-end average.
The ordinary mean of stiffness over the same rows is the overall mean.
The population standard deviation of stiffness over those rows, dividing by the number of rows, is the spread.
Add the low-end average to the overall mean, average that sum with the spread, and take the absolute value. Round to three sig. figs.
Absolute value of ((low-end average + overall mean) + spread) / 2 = 123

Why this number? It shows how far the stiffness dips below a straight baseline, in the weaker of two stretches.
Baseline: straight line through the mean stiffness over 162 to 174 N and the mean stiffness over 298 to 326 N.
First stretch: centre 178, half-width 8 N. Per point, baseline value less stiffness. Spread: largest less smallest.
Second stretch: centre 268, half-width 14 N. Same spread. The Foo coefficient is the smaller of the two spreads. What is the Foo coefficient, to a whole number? 3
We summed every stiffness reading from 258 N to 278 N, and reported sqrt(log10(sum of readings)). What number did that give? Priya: 1.67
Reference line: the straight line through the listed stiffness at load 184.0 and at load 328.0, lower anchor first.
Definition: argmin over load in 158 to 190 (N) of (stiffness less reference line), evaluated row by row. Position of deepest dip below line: 164.0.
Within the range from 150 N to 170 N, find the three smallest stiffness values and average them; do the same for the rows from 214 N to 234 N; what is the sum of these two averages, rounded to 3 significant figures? 274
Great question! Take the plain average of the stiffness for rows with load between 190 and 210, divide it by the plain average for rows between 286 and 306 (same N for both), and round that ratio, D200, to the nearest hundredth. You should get 1.08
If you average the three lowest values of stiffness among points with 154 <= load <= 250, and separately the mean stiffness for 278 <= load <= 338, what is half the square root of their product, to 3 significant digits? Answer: 63.7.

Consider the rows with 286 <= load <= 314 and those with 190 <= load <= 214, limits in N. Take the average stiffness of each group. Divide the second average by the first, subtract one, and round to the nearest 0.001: 0.104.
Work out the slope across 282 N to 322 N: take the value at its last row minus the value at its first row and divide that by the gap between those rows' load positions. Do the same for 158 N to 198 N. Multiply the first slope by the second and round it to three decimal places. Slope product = -0.103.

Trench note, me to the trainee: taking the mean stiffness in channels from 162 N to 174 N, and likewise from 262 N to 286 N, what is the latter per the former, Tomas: 0.88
